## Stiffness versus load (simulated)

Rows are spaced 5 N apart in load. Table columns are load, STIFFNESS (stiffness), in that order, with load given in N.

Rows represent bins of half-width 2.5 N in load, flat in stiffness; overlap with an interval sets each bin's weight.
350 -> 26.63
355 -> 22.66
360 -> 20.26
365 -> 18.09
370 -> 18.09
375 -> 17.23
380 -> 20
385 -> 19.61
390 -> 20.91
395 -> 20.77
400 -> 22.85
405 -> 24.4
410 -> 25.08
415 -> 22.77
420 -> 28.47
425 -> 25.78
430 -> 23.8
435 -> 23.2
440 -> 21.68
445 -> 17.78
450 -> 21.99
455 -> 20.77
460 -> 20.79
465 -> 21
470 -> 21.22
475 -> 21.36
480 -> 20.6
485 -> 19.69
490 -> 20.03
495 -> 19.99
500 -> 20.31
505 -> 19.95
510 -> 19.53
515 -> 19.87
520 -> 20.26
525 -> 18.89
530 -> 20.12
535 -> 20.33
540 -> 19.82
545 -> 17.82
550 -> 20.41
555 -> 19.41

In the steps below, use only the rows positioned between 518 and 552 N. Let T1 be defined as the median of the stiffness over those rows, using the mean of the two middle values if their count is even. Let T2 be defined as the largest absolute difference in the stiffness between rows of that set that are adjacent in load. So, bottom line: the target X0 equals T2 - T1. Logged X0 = -17.5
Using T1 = 20.1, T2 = 2.6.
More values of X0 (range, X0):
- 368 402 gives -17.2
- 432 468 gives -16.8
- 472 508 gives -19.1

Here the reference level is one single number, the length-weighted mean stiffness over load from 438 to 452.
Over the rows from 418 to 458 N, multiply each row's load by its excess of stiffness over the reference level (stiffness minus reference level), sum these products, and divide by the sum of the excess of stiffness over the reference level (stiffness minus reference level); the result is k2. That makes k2 426.2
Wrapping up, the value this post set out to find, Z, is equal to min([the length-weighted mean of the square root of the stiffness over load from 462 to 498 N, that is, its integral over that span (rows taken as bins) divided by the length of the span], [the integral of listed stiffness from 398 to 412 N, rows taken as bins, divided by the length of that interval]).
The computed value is 4.53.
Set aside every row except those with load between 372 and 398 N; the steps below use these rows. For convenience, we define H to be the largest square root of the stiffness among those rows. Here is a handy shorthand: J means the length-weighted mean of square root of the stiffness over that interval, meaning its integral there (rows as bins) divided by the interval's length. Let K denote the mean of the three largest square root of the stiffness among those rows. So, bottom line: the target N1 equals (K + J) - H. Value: 4.40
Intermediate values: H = 4.57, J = 4.44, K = 4.53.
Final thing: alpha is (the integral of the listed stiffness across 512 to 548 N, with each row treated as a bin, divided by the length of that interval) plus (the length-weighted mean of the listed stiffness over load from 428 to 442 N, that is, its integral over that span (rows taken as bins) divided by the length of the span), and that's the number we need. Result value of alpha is 42.5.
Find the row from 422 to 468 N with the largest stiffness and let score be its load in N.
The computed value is 425 N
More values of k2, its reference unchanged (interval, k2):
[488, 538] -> 513.7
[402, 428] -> 416.3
